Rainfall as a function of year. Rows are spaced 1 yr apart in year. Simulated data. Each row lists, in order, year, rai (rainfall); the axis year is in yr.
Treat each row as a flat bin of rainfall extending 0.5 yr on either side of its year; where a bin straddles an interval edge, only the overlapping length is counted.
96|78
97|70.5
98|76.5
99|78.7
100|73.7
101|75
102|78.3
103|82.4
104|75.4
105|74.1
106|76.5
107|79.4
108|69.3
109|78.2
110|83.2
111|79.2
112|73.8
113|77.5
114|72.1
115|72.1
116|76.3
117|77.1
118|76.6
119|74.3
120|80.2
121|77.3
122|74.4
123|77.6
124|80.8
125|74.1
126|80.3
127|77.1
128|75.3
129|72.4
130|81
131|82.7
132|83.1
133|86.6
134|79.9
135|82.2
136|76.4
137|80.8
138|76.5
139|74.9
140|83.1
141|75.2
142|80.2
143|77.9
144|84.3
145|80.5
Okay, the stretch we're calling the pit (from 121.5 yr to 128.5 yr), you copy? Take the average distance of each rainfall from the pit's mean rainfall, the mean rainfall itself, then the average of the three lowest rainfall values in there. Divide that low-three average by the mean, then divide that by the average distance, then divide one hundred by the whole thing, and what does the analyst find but 220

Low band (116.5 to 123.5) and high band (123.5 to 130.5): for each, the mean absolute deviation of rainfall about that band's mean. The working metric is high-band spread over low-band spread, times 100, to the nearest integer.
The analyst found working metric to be 203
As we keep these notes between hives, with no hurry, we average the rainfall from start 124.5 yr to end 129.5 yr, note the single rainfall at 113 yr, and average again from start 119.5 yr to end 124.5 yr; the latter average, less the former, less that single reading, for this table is -75.3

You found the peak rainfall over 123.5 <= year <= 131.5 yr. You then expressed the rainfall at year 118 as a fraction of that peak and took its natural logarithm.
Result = -0.077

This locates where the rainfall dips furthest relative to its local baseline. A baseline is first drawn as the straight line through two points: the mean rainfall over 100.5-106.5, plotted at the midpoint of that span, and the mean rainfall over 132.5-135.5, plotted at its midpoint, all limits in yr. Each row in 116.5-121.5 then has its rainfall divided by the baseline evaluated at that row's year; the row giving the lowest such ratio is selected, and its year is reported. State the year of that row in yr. 119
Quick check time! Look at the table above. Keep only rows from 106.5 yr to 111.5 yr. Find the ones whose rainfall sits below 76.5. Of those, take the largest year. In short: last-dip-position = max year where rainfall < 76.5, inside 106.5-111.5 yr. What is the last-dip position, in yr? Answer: 108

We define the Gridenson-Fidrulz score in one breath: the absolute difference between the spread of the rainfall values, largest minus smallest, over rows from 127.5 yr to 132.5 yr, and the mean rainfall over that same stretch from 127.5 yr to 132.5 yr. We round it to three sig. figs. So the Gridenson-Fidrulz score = 68.2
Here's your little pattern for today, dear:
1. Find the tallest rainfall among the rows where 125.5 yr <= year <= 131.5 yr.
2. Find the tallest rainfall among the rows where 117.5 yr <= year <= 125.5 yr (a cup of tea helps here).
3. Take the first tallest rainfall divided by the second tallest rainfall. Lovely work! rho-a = 1.02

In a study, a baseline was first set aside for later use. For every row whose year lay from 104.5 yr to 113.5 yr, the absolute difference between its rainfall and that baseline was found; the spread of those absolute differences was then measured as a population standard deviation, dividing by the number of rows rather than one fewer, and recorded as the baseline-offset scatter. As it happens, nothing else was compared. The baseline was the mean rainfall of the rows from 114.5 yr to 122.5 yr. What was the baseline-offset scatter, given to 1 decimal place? 2.2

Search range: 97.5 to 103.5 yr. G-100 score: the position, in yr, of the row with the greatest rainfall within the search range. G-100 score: 103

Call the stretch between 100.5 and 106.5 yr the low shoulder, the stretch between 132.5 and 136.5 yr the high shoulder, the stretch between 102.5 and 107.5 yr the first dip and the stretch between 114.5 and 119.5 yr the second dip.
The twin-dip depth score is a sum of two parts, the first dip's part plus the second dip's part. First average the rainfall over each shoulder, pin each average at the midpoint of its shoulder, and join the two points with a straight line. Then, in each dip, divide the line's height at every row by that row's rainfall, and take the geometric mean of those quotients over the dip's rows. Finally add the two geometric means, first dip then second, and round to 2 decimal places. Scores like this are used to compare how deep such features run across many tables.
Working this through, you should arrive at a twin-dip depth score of 2.04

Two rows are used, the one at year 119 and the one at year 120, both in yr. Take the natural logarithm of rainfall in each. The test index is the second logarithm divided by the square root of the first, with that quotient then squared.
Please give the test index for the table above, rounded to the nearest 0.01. 4.46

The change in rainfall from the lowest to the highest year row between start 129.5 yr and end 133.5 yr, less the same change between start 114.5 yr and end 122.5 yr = 3.3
